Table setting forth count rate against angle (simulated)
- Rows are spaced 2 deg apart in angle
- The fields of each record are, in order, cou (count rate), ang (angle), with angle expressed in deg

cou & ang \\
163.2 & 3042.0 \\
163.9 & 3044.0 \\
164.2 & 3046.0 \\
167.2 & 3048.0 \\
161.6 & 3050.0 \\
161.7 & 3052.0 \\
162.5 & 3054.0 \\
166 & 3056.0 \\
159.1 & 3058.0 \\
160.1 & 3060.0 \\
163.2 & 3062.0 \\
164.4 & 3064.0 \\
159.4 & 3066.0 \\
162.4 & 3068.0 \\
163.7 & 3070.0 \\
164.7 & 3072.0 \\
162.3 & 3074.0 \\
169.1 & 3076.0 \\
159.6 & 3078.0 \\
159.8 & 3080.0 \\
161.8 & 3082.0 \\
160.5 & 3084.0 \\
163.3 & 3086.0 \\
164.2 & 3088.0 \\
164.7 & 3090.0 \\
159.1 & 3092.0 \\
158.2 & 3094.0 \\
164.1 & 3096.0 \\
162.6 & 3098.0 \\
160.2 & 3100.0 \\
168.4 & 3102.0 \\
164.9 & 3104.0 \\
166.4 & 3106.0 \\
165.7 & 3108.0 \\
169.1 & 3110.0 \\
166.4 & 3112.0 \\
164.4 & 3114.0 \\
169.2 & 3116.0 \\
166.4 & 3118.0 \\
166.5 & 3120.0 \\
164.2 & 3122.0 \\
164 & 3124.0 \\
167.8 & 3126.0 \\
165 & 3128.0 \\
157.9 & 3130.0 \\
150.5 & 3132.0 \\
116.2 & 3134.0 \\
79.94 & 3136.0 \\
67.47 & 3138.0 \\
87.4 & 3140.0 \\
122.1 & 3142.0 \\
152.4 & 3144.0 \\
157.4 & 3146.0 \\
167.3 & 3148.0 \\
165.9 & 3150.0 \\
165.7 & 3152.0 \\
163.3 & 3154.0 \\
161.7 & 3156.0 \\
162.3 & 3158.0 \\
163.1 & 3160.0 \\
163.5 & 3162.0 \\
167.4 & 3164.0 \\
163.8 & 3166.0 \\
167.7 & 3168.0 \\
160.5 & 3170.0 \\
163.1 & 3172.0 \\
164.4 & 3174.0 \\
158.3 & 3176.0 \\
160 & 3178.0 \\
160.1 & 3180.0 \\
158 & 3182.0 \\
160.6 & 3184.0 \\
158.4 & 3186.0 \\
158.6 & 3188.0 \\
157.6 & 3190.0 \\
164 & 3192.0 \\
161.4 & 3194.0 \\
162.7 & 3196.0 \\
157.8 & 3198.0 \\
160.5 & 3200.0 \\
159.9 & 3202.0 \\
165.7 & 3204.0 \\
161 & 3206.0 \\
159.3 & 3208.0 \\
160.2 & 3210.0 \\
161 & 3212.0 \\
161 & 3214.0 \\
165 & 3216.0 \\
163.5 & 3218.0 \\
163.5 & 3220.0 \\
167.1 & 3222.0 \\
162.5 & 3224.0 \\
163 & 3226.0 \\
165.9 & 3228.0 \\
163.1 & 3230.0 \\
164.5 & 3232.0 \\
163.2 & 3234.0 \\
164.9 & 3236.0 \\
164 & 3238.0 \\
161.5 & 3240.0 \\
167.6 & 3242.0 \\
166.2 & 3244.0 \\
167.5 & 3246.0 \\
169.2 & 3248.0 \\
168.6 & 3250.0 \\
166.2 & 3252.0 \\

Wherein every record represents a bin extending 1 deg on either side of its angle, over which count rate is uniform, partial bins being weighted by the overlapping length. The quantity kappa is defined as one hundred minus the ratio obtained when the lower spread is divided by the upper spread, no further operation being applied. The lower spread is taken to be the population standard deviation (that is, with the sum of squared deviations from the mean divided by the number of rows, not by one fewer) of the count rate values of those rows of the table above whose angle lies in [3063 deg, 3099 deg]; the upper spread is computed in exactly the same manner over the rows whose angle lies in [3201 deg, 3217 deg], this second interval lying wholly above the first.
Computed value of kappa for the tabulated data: 98.8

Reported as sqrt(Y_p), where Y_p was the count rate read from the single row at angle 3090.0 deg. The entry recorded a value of 12.8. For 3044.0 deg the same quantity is 12.8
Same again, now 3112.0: 12.9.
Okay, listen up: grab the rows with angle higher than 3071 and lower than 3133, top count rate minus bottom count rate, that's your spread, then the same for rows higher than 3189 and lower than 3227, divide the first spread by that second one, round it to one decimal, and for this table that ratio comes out 2.0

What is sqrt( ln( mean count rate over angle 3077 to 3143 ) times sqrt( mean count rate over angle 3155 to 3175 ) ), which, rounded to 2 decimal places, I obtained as 8.02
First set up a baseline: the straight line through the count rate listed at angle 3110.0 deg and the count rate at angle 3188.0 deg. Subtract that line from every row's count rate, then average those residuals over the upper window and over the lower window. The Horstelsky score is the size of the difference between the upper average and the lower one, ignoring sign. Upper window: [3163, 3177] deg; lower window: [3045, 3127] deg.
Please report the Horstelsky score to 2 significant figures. 11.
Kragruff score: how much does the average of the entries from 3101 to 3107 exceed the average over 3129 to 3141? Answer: 56.7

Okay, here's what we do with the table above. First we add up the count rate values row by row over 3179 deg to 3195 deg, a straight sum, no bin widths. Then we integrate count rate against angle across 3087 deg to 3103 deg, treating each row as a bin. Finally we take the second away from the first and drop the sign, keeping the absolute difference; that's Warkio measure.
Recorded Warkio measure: 1324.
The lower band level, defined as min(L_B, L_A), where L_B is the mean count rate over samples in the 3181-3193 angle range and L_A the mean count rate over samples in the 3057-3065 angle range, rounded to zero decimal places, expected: 160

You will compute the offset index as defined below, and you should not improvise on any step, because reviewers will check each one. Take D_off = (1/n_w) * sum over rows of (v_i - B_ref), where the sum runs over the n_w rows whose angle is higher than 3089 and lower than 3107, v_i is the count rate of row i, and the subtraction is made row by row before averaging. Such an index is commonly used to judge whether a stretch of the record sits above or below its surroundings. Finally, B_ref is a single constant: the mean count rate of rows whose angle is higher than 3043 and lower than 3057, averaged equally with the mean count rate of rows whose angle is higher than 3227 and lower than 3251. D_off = -1.5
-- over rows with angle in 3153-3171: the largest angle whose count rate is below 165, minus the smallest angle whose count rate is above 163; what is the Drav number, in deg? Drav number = 16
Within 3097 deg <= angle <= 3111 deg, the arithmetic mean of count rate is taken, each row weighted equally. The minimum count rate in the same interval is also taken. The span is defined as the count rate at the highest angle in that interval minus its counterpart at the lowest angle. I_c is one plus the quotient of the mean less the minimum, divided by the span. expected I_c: 1.8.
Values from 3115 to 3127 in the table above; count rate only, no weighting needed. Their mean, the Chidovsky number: 166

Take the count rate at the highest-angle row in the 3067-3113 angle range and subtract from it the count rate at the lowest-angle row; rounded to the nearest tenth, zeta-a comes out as 4.0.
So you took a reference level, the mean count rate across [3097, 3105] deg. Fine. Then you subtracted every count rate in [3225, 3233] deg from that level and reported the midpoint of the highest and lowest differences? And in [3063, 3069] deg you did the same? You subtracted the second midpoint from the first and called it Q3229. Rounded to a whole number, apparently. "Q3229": -3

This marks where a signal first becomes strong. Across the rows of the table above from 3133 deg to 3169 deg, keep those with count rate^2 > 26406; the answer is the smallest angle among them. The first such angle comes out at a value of 3148.0 deg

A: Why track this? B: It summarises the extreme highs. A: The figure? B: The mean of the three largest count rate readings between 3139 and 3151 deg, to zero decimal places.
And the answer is 164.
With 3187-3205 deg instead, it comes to 164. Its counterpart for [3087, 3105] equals 166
